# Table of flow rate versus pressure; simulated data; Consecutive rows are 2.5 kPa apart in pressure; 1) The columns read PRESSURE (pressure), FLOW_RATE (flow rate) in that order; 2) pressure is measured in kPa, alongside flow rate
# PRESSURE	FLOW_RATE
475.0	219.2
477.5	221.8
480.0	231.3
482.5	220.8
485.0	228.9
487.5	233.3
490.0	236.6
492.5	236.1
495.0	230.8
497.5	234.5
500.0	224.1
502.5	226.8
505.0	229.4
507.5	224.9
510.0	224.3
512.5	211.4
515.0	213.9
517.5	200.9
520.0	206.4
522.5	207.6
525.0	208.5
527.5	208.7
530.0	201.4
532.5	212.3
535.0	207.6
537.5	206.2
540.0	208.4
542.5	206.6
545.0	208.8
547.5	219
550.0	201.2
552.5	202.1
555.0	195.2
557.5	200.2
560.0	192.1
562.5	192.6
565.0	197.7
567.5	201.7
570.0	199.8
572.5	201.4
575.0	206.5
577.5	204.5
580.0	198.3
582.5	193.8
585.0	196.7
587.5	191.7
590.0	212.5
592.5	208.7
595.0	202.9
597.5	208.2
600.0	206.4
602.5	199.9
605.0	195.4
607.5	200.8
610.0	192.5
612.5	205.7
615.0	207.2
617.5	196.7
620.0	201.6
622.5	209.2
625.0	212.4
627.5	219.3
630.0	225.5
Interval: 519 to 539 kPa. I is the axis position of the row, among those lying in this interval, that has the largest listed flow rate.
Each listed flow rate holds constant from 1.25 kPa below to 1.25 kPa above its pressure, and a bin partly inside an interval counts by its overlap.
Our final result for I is 532.5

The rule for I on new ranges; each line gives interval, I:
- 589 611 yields 590.0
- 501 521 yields 505.0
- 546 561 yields 547.5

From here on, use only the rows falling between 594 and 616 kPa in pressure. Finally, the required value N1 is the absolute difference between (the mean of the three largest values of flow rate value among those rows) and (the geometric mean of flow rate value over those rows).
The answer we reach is 5.2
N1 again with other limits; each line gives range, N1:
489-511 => 6.1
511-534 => 4.7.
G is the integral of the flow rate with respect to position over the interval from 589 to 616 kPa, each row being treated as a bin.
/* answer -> 5496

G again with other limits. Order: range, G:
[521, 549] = 5840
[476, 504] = 6425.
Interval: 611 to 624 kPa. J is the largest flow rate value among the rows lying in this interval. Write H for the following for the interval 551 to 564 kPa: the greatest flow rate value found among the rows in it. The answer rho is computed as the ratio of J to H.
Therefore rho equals 1.04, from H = 202.1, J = 209.2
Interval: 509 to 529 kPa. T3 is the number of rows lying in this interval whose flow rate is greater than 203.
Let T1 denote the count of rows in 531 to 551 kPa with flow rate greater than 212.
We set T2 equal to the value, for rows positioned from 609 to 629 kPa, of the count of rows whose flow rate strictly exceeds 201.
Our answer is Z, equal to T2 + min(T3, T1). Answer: 8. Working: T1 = 2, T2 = 6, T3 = 7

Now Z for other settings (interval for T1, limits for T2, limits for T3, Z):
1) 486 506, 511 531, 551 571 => 7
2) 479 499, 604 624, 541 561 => 7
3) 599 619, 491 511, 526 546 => 8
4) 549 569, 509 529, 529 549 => 7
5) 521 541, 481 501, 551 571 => 8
